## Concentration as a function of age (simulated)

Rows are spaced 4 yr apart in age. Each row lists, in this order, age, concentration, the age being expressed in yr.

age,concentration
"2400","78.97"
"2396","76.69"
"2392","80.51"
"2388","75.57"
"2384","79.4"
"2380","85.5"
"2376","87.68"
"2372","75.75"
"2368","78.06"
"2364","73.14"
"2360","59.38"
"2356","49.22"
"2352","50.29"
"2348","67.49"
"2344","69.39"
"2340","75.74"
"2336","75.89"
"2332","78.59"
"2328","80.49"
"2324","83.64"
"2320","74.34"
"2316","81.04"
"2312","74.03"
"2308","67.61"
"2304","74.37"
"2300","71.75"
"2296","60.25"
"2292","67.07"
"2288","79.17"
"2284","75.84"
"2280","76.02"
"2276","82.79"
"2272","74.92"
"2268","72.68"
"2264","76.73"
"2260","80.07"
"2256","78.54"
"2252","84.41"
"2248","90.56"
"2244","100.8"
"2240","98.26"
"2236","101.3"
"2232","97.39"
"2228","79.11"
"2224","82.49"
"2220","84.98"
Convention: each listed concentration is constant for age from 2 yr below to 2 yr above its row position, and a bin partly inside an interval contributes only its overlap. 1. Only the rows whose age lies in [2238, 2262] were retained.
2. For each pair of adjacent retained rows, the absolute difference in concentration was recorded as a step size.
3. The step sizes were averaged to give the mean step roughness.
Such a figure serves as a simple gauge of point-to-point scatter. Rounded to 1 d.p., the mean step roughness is 5.3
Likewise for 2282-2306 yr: 7.3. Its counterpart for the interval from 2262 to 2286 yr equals 4.2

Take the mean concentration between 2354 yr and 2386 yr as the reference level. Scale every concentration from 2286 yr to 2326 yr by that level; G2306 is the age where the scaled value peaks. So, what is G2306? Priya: 2324 yr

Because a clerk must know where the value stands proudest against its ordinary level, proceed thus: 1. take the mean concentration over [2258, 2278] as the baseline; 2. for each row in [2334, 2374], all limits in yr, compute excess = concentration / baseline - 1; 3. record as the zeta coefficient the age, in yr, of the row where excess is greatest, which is 2368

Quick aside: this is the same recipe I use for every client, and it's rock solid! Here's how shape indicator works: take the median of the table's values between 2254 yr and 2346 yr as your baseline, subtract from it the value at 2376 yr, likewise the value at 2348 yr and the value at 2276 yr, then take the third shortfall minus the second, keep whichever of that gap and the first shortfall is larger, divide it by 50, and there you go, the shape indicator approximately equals -0.24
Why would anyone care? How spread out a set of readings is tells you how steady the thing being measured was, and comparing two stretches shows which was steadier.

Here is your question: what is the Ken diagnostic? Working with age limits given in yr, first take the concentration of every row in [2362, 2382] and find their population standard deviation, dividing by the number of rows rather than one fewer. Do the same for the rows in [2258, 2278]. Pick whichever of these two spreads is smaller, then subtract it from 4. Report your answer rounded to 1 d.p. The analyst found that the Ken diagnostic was 0.4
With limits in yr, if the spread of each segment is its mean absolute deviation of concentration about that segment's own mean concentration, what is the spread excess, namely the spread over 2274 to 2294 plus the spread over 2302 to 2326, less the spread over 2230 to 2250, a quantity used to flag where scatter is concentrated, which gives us 5.2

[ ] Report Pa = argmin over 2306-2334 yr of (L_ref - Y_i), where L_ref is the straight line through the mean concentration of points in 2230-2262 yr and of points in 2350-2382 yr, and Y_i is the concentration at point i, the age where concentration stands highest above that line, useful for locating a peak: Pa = 2324 yr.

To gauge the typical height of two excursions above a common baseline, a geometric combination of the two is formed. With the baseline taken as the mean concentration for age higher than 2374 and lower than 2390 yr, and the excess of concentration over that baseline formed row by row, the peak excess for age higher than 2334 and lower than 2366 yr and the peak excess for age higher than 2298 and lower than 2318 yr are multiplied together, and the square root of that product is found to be 2.48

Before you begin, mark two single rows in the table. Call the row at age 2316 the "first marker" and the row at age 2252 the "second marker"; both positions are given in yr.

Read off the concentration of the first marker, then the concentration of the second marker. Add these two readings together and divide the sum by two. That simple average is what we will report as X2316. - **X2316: 83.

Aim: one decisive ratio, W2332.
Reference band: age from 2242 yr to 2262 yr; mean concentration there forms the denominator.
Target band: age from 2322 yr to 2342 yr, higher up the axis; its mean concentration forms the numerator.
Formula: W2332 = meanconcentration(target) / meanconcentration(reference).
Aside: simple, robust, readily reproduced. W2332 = 0.91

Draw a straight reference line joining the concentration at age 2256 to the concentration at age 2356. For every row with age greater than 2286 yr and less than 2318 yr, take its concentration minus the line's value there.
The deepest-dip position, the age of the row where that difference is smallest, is 2296 yr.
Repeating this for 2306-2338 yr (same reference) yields 2308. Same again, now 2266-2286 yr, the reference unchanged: 2268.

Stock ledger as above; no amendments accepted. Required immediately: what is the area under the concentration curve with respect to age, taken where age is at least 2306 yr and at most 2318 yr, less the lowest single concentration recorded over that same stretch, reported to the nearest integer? 823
